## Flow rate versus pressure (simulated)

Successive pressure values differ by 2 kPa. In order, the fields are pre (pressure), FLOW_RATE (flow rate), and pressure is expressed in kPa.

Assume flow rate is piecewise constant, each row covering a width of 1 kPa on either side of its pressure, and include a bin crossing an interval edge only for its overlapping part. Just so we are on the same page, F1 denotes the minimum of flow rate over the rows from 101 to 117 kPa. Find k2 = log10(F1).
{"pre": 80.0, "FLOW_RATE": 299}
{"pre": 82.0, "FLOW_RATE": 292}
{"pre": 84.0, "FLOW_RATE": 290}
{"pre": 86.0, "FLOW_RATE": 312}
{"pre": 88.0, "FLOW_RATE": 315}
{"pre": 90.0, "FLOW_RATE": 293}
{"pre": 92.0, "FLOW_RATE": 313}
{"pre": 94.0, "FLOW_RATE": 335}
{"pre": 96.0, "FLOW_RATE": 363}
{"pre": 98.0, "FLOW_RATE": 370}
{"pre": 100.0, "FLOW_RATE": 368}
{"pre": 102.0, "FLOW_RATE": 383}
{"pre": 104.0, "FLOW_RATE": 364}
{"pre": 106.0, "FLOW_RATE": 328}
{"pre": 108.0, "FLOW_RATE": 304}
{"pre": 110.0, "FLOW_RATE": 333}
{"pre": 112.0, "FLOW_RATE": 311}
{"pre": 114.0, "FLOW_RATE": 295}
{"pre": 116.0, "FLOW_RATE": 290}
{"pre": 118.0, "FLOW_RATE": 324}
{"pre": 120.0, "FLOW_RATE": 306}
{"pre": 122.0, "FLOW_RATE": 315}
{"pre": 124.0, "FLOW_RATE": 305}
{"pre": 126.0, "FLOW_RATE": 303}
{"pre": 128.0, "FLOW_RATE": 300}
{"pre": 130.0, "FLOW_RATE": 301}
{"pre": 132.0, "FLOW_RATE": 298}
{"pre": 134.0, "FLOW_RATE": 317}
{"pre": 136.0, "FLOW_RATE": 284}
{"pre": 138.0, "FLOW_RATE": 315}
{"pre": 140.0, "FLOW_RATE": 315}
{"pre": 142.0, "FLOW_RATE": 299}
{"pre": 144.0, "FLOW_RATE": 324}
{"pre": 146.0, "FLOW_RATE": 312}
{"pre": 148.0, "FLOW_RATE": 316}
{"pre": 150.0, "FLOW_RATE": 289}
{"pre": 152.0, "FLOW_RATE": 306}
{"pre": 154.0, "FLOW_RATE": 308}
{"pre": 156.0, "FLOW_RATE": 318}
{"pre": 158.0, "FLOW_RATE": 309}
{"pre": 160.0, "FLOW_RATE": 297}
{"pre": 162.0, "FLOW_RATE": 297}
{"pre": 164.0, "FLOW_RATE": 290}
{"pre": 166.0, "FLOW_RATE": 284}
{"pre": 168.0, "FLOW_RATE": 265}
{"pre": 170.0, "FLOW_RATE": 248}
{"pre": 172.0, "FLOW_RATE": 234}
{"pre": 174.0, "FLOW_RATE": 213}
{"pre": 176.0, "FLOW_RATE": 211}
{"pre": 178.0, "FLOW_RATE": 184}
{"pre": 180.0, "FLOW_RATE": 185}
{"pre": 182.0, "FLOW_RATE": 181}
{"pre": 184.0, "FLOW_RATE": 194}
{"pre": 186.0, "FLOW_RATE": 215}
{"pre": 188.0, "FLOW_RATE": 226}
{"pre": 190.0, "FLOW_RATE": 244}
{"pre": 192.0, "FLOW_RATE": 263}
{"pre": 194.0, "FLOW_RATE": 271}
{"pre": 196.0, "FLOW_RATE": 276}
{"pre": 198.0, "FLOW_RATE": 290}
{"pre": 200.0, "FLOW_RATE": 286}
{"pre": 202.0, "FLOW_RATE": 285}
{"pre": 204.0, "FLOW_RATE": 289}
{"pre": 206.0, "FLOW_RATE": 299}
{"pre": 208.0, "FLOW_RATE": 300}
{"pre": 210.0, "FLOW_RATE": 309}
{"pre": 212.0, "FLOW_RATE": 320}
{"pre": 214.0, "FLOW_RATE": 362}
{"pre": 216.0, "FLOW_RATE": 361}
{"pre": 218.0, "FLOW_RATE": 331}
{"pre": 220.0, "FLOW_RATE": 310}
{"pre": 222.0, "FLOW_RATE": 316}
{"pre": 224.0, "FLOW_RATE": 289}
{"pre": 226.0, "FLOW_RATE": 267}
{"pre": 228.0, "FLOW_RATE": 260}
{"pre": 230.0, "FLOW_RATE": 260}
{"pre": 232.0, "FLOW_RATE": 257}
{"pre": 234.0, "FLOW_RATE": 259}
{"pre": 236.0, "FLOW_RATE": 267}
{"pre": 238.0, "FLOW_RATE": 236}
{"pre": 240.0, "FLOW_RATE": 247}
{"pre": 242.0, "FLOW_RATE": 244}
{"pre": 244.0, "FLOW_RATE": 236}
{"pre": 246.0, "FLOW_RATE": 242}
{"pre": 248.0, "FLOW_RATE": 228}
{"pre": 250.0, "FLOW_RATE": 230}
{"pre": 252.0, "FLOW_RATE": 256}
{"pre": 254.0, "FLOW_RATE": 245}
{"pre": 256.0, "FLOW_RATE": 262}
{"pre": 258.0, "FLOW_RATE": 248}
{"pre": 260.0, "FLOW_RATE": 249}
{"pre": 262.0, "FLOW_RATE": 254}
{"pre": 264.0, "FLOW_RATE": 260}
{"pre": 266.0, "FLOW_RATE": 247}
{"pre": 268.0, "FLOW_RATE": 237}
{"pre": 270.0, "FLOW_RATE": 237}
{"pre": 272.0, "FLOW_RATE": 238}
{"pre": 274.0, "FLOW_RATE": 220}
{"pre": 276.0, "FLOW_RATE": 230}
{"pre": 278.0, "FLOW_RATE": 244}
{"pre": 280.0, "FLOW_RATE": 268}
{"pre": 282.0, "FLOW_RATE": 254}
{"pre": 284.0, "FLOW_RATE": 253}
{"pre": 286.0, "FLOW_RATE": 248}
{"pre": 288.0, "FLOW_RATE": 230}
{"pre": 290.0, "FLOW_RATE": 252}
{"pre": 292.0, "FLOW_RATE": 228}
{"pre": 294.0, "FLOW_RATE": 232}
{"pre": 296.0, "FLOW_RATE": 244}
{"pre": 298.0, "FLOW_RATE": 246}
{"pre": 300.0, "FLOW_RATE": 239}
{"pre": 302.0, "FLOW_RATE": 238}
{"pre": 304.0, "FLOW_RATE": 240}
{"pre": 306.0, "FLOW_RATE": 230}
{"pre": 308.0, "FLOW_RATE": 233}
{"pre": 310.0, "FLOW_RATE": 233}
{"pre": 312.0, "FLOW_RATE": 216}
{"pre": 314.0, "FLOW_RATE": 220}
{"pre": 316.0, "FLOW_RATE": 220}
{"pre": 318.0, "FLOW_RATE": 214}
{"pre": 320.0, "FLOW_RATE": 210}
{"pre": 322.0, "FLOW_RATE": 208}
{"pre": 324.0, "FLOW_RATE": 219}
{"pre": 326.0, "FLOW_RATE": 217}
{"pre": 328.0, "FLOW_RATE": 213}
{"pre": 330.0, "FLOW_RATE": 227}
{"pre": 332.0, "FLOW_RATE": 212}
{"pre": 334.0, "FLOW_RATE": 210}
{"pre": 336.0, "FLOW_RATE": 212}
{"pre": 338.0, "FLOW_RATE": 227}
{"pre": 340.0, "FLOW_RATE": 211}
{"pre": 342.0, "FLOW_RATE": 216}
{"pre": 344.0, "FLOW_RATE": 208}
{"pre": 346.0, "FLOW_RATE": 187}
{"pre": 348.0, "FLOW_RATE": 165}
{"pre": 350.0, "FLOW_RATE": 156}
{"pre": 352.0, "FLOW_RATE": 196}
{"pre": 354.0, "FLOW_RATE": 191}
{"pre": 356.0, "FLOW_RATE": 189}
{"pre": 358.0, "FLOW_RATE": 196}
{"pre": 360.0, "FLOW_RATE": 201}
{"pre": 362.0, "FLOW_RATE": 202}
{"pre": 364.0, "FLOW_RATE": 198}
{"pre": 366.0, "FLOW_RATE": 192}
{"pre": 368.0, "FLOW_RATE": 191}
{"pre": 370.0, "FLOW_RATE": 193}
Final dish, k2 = 2.46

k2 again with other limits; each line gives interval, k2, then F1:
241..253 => 2.36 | 228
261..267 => 2.39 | 247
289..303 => 2.36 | 228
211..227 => 2.43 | 267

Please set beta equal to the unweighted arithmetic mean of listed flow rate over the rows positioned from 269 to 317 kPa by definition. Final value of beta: 237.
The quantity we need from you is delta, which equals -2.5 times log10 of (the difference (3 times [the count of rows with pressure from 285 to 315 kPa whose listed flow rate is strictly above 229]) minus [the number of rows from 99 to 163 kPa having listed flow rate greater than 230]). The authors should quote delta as -1.5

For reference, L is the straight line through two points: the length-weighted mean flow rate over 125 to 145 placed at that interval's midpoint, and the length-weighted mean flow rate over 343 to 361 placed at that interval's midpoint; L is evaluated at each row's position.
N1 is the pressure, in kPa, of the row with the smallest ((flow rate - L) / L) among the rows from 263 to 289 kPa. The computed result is 274.0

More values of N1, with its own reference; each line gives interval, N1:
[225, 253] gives 248.0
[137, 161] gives 150.0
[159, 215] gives 182.0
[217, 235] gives 232.0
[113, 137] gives 116.0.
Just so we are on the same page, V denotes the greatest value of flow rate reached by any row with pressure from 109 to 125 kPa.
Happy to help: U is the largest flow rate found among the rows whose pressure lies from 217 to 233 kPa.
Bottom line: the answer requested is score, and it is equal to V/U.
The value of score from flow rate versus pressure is 1.01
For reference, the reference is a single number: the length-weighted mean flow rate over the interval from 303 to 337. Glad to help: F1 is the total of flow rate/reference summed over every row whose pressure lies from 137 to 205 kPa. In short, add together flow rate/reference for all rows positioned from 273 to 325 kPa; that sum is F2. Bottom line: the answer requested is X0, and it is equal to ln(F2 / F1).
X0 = -0.41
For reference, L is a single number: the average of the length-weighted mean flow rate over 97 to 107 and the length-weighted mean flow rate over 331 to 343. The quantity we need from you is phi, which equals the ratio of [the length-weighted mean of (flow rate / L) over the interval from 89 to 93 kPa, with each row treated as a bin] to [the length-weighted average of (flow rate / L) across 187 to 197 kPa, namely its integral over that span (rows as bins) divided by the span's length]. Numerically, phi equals 1.18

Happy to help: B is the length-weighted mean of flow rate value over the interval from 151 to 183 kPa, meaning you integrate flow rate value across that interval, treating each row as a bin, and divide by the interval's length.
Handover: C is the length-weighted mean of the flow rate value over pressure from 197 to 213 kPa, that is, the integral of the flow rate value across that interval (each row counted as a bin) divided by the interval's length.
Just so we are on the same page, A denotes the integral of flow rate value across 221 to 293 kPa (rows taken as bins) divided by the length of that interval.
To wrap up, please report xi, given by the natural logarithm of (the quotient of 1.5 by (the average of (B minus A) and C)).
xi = -4.6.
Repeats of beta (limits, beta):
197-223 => 312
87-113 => 337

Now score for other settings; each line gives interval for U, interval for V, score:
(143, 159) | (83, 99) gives 1.14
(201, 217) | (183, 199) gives 0.80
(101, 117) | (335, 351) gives 0.59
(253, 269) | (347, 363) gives 0.77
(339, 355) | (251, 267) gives 1.21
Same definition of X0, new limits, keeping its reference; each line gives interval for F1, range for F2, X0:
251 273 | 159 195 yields 0.45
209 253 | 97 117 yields -0.60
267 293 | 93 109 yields -0.11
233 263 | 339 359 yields -0.66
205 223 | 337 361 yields -0.22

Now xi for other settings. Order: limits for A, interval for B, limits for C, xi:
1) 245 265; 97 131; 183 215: -4.8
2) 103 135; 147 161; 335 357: -4.1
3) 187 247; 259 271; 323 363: -4.0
